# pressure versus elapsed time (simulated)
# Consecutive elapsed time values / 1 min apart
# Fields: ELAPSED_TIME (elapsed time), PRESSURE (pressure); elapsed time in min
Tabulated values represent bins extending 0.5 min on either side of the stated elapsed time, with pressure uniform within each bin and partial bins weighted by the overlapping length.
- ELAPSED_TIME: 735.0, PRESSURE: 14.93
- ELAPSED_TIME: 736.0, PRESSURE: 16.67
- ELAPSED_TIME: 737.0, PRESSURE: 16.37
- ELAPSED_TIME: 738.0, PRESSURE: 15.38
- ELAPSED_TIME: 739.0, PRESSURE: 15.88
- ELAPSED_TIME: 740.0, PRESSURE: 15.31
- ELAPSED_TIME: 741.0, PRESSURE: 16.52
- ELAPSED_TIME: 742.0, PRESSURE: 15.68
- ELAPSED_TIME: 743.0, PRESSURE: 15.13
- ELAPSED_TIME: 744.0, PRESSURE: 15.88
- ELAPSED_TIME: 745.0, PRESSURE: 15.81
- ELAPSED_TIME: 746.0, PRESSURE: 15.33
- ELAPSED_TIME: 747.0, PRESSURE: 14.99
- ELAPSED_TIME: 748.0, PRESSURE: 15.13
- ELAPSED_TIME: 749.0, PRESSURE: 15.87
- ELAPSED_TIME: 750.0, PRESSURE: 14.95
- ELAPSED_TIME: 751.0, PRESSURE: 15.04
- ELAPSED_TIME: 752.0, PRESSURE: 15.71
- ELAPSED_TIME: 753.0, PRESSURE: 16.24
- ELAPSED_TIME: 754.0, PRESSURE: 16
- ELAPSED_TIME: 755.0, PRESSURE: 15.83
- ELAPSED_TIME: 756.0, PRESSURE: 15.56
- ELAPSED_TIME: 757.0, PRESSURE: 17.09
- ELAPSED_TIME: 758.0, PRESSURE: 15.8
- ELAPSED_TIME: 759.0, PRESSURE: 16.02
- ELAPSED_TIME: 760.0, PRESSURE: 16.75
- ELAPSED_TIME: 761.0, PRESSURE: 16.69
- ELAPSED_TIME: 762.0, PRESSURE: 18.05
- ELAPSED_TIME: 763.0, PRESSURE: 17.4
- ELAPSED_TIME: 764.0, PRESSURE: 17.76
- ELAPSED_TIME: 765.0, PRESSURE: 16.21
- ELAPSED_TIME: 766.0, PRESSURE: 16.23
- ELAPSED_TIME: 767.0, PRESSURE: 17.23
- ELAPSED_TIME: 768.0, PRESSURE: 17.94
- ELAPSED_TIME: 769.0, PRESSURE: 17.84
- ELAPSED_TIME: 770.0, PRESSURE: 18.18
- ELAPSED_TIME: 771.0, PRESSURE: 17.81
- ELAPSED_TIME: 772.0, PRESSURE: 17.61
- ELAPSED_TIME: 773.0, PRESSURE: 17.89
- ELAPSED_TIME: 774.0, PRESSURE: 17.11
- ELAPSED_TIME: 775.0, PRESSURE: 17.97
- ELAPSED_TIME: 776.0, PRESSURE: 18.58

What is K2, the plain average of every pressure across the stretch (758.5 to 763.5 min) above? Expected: 17.0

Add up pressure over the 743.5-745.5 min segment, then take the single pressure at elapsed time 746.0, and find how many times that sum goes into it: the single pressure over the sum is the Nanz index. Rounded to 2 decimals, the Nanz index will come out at 0.48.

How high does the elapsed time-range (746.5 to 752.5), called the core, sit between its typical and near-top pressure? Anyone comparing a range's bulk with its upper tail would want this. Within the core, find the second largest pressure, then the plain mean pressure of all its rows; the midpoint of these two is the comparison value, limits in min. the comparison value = 15.5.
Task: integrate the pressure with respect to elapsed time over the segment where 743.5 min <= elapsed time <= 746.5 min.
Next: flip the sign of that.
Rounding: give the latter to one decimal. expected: -47.0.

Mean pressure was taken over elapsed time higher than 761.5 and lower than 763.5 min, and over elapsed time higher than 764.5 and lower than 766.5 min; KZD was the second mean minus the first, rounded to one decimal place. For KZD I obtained -1.5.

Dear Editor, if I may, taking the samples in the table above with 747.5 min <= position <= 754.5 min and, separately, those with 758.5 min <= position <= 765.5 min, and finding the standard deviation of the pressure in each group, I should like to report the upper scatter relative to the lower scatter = 1.50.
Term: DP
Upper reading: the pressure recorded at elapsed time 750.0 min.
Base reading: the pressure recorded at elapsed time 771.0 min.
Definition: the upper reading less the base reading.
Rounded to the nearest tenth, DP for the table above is -2.9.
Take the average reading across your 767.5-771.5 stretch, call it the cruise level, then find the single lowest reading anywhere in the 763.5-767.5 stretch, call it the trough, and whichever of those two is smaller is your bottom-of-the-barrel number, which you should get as 16.2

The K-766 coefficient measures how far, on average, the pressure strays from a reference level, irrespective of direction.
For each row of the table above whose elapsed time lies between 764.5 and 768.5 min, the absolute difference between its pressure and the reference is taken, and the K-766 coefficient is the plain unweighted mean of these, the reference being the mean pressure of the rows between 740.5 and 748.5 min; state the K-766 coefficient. 1.3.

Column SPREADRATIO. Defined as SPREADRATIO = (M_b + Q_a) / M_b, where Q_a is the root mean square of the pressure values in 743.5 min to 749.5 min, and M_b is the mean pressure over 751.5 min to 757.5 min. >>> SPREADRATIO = 1.96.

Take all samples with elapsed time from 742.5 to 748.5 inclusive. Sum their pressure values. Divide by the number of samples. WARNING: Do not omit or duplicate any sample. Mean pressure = 15.4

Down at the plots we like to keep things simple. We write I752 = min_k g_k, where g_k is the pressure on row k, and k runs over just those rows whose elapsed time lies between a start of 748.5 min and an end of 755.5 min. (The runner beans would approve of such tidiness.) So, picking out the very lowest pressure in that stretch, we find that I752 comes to 14.95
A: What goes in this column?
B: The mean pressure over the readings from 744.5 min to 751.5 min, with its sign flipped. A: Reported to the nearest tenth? -15.3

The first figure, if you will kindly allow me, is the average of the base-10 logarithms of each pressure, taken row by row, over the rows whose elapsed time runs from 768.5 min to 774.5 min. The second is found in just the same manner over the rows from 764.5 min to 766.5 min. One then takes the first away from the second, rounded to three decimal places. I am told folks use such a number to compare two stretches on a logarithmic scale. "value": -0.039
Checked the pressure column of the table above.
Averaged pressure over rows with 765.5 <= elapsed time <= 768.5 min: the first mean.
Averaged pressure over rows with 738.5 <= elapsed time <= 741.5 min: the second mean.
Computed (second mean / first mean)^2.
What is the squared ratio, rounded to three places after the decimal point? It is 0.862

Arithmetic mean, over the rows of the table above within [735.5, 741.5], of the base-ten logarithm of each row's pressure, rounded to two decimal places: 1.20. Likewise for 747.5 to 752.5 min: 1.19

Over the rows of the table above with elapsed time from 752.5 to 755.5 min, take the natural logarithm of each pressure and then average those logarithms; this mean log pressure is 2.77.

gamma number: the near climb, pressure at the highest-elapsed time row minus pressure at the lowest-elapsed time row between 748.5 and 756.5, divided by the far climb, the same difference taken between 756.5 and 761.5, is 0.8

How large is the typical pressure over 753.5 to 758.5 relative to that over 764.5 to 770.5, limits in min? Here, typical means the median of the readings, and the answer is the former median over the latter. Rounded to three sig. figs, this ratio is 0.903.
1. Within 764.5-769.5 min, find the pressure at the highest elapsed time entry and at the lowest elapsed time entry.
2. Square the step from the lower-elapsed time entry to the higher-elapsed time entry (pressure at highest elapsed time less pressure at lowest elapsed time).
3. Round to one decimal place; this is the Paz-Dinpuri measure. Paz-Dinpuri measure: 2.7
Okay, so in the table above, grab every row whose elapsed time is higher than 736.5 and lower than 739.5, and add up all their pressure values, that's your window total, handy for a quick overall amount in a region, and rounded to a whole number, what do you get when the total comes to 48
